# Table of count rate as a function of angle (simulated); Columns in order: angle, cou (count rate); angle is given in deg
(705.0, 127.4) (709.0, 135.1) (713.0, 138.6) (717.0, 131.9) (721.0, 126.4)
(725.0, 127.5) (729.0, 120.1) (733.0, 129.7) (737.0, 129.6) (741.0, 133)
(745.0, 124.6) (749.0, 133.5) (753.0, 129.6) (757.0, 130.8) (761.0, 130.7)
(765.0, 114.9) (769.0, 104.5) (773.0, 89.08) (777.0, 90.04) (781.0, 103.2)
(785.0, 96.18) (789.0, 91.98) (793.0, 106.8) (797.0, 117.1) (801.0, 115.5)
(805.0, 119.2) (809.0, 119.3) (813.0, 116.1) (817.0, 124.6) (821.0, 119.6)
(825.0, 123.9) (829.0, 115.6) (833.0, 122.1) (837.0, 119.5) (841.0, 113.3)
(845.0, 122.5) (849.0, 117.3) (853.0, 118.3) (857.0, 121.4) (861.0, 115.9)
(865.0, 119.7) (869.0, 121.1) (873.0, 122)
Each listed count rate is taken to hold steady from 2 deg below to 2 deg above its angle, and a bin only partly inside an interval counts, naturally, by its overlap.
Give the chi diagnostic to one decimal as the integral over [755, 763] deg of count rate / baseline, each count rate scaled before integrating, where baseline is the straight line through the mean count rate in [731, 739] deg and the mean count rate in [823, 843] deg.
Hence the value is 8.2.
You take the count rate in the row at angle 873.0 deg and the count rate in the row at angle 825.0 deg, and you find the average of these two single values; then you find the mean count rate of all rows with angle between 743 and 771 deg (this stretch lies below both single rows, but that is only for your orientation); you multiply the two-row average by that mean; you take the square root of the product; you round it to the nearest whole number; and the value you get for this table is 124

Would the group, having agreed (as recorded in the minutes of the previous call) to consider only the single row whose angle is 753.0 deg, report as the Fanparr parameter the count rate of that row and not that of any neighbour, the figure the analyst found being 129.6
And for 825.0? 123.9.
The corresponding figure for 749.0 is 133.5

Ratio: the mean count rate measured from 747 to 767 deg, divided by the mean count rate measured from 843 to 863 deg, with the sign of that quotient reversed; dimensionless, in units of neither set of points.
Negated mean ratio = -1.07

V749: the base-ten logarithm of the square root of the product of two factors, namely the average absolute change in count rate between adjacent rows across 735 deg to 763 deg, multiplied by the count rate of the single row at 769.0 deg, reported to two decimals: 1.33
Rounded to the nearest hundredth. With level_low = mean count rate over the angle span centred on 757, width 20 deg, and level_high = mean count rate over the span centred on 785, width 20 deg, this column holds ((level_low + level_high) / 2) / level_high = 1.15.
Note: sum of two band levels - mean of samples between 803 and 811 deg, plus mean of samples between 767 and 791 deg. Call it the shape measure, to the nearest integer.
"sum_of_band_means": 215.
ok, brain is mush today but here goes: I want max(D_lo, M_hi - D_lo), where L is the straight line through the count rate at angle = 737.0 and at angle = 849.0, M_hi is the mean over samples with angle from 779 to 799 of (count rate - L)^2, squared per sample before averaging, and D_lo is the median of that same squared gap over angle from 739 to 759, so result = 503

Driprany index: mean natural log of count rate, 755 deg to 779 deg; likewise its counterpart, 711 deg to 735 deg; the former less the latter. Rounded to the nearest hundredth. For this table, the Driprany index -0.17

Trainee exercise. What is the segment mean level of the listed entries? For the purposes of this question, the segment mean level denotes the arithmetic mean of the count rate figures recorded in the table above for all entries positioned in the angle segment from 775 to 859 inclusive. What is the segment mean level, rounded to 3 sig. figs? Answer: 114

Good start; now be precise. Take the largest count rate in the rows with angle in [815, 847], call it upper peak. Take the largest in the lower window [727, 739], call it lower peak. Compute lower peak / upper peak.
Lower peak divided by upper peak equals 1.04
